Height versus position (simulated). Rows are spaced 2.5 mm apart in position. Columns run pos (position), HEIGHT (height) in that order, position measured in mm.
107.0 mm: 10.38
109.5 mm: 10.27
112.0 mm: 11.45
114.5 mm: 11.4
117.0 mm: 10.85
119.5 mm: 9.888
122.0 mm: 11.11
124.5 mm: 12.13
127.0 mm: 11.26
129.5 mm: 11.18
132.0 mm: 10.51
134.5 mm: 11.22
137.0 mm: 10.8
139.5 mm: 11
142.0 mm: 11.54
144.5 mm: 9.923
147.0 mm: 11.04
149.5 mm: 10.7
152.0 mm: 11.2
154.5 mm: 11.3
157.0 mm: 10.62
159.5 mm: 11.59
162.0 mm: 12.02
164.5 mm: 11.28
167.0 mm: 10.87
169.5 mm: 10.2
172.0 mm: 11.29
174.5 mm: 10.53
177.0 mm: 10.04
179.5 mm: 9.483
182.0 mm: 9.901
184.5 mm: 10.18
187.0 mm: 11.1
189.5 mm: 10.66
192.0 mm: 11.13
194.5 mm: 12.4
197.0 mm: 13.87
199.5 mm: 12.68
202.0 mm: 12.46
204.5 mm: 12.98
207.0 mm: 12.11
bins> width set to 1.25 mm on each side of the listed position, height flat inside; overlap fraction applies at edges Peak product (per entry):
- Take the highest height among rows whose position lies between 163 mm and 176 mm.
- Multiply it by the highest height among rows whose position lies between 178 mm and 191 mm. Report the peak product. 125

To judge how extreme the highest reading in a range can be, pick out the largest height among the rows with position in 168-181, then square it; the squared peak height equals 127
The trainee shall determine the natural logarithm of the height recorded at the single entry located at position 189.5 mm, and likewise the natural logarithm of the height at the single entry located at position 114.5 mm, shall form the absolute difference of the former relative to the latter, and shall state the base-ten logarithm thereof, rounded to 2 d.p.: -1.17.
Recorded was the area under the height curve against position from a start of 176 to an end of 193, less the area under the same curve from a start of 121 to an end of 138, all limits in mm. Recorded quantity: -14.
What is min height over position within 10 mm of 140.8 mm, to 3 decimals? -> 9.923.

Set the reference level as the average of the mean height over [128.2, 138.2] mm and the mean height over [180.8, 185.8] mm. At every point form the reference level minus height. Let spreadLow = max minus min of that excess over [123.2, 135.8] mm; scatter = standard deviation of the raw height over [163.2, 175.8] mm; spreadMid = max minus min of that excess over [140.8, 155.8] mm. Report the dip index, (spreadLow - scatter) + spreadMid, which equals 2.8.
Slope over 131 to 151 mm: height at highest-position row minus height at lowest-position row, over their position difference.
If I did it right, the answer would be 0.0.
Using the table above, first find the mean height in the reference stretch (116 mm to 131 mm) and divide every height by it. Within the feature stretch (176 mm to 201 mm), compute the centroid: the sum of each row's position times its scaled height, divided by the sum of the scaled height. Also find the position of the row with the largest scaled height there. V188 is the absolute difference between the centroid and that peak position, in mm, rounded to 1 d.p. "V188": 8.0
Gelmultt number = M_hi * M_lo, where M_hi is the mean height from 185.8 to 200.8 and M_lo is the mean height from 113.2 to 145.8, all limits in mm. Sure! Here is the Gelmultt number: 132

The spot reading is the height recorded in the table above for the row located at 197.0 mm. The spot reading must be 13.87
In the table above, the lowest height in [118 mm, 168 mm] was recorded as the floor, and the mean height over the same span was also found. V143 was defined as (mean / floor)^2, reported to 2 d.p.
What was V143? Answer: 1.25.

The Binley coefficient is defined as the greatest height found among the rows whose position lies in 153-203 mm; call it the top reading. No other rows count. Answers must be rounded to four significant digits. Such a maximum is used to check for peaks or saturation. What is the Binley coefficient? 13.87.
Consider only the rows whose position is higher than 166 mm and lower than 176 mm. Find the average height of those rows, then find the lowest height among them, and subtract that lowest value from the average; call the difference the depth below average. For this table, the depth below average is 0.5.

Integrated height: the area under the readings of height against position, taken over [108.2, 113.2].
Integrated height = 54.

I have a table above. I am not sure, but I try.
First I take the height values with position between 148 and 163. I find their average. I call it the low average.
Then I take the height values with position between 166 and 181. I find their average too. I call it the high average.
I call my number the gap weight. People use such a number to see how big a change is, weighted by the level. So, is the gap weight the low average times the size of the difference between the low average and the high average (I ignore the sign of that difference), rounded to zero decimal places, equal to 9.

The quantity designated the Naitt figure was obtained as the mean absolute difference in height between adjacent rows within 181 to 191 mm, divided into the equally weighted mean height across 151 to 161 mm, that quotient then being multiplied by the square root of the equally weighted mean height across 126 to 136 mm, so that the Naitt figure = 68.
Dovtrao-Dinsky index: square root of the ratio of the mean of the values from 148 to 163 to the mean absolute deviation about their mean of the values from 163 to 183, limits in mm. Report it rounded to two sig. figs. 4.5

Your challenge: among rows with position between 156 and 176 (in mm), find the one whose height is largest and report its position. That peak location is 162.0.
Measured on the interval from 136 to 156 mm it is 142.0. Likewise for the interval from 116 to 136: 124.5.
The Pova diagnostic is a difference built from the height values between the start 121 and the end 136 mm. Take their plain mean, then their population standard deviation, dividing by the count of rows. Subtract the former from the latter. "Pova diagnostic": -10.8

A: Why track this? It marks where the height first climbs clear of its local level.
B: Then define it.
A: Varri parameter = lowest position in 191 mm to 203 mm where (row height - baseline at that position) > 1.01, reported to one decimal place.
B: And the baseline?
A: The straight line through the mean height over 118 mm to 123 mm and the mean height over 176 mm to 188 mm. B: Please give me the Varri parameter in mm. 192.0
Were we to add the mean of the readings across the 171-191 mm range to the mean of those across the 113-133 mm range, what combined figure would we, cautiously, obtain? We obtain 21.4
